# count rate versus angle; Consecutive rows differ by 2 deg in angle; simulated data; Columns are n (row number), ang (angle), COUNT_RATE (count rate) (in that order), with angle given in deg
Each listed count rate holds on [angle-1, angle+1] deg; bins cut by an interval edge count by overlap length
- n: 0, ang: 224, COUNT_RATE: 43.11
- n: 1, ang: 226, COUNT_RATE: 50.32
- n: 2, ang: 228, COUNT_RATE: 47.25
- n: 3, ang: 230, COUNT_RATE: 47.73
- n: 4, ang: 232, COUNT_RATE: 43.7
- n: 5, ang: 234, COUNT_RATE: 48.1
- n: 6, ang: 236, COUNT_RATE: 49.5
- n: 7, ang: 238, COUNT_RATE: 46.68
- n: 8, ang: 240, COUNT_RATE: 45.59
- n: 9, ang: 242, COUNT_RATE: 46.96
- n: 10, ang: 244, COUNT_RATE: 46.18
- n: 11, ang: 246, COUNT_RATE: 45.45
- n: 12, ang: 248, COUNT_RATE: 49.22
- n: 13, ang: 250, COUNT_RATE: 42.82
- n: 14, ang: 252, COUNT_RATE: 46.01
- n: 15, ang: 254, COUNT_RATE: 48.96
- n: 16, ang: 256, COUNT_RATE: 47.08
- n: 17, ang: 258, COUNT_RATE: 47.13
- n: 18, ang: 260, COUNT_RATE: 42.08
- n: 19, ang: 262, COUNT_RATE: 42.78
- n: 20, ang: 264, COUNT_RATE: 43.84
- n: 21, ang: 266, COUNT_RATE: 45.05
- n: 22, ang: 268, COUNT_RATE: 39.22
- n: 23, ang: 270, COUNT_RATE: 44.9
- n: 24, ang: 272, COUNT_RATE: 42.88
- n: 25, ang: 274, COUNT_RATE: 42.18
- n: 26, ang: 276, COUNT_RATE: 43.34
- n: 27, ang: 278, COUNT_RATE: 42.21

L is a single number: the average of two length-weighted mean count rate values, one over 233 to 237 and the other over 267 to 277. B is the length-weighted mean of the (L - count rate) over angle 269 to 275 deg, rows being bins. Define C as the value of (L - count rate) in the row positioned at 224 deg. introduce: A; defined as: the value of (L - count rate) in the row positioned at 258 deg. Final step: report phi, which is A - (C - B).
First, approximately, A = -1.5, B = 2.3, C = 3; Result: -2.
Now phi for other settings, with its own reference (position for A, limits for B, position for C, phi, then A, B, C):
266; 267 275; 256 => 5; 0.6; 3.4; -1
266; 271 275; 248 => 7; 0.6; 3.1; -4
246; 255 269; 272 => -1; 0.2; 1.8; 3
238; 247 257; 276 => -5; -1.0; -1.2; 2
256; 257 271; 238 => 2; -1.4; 2.1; -1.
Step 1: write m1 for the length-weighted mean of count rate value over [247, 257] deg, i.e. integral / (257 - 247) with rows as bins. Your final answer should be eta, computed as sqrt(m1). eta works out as 6.84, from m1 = 46.8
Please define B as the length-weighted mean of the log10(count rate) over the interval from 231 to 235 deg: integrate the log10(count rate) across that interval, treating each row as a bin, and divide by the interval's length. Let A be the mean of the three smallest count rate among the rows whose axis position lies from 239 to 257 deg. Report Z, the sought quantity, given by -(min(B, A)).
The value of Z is -1.661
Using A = 45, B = 1.66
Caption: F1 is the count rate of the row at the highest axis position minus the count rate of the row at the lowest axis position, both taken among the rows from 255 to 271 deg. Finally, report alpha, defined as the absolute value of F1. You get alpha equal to 2.2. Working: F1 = -2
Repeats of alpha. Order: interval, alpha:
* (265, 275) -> 2.9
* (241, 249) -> 2.3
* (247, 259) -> 2.1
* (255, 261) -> 5.0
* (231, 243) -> 3.3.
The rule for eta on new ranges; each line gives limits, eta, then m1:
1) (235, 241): 6.87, 47.3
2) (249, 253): 6.66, 44.4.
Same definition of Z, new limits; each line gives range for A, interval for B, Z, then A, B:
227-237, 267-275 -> -1.626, 46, 1.63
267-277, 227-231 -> -1.677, 41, 1.68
